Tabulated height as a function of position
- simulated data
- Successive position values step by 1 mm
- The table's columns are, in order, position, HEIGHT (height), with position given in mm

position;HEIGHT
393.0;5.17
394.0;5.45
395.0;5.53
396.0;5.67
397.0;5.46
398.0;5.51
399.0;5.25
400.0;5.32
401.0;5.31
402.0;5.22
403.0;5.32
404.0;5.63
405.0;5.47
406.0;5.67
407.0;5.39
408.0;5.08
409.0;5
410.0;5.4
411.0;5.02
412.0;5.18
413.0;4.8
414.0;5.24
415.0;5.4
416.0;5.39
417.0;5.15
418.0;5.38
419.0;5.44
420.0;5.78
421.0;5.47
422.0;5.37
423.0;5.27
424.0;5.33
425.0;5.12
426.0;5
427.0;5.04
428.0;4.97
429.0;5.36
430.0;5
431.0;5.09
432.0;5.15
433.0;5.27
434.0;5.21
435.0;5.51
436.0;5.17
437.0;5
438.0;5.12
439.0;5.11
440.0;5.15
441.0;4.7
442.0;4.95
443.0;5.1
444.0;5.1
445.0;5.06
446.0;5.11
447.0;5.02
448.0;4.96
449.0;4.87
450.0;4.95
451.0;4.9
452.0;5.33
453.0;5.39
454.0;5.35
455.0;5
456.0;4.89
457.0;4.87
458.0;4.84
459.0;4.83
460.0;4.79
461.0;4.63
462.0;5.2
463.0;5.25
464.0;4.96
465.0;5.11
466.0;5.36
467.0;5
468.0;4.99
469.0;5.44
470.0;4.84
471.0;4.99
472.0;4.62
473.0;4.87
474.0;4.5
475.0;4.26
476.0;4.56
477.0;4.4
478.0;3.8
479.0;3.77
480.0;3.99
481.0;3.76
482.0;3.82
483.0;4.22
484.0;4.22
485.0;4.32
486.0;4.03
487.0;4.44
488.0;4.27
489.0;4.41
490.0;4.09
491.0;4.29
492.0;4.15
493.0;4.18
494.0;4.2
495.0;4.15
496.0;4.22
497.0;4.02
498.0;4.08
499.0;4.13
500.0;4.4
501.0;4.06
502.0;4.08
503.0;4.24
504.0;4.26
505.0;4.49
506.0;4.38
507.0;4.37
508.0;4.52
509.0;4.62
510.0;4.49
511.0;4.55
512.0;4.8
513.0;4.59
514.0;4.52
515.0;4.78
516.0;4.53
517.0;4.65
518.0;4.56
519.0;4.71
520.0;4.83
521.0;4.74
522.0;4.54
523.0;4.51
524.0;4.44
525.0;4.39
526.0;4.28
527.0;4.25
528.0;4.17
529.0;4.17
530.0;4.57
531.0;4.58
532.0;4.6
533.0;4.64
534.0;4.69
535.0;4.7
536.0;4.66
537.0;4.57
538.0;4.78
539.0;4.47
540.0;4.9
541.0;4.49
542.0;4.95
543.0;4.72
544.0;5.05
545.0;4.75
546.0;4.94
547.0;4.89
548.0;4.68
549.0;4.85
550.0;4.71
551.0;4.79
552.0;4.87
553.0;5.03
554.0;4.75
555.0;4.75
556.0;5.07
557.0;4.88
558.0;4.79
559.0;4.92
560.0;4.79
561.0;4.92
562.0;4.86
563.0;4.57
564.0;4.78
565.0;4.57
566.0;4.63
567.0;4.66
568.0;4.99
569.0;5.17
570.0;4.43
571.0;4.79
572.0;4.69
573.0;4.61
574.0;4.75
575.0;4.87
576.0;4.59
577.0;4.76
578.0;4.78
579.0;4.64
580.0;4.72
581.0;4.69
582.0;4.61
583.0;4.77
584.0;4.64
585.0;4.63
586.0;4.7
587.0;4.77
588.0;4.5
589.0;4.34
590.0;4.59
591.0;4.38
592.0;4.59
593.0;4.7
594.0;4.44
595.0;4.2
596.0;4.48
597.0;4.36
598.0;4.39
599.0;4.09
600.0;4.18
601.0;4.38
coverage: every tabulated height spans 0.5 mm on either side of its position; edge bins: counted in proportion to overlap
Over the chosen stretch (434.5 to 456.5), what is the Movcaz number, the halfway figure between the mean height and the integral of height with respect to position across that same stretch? 58.4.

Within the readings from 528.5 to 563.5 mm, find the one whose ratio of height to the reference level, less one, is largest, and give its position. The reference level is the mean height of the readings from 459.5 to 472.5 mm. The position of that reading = 556.0 mm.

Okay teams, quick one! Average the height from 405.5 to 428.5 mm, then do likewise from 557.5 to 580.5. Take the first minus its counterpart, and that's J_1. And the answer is 0.50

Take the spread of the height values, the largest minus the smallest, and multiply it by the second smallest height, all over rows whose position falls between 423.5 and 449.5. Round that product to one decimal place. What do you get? 3.9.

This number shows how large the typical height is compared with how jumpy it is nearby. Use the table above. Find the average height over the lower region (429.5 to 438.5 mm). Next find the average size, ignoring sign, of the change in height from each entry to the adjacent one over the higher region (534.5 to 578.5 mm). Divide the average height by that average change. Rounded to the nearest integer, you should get 26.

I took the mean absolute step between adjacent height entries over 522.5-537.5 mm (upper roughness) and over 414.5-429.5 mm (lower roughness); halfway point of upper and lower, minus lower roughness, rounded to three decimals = -0.046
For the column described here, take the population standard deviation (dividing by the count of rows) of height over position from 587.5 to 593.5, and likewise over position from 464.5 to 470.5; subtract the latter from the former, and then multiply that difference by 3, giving -0.26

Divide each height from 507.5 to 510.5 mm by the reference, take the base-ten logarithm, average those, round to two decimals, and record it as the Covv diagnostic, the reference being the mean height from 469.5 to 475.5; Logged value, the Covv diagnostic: -0.01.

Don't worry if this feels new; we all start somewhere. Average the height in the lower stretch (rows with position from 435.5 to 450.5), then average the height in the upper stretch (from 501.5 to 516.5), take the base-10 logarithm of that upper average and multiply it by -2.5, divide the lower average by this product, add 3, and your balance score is -0.09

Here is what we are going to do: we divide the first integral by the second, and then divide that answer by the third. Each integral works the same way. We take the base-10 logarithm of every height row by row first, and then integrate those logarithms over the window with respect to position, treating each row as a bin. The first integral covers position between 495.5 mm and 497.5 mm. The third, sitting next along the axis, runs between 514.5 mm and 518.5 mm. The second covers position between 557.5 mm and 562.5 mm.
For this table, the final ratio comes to 0.13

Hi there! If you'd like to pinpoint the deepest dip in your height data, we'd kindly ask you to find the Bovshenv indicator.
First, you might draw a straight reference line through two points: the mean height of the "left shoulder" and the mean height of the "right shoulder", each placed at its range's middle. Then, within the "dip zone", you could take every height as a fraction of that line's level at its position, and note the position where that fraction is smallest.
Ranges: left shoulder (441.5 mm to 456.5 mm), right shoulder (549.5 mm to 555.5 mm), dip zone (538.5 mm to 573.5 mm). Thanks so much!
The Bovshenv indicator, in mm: 539.0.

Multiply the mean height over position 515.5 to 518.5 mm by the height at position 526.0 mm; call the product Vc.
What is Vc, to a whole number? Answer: 20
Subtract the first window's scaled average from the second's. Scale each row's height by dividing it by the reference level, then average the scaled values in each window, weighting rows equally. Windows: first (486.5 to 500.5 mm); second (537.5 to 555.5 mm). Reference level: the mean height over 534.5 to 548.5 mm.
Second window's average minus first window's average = 0.12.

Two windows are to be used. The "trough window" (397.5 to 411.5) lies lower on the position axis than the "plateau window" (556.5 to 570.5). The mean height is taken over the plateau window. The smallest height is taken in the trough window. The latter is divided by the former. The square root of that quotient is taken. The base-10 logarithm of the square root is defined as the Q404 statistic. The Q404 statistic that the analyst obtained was 0.010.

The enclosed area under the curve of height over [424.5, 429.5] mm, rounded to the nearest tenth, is 25.5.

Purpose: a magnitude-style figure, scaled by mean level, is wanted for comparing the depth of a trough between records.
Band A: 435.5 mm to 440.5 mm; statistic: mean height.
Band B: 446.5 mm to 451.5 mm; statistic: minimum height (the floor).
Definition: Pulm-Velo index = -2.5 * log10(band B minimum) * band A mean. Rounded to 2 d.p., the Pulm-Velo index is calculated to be -8.78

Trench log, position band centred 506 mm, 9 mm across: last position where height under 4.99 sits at 510.0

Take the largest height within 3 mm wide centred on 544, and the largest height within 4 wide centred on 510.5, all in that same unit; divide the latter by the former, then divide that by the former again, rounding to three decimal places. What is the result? 0.188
